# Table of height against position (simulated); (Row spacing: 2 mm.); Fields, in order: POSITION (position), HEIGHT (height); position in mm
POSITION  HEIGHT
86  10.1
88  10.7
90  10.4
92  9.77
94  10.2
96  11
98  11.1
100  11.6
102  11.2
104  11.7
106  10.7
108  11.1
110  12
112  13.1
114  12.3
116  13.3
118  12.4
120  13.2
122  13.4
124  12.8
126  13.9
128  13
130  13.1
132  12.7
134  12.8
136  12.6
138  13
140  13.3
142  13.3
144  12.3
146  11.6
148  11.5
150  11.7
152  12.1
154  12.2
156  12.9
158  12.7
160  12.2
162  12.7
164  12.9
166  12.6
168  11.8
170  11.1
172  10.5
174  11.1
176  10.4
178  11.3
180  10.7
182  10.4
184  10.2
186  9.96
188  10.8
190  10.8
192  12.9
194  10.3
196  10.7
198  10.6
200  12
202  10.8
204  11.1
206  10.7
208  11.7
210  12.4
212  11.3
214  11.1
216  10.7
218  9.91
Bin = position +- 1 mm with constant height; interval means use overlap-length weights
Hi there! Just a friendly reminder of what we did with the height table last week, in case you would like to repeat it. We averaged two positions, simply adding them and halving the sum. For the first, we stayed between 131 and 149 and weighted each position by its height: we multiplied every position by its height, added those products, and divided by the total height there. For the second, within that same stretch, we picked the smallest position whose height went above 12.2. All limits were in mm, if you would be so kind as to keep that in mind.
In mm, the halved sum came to 135.9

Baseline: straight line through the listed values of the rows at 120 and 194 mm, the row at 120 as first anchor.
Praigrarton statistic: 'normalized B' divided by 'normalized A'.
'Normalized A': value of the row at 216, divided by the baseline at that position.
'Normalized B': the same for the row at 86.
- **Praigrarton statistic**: 0.61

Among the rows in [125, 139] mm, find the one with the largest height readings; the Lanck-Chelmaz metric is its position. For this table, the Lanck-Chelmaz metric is 126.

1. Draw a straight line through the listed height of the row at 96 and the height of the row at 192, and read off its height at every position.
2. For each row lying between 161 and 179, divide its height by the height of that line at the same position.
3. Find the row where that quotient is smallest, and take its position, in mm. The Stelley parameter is 176 mm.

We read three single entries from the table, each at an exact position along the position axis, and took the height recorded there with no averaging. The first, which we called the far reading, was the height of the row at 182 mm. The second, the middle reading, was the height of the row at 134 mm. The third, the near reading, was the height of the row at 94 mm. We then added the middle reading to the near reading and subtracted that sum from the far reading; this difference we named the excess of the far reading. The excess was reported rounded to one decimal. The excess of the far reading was -12.6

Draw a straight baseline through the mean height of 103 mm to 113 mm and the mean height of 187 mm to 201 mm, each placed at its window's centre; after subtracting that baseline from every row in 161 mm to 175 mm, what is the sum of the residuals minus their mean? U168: 3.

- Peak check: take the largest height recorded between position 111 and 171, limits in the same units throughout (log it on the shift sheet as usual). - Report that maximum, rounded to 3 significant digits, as 13.9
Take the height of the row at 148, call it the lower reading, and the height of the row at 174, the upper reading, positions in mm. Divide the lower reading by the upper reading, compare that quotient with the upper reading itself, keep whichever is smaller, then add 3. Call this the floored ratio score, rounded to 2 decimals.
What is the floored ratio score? 4.04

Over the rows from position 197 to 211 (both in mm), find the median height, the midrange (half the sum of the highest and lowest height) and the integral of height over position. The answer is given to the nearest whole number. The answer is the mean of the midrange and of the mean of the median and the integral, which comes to 48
